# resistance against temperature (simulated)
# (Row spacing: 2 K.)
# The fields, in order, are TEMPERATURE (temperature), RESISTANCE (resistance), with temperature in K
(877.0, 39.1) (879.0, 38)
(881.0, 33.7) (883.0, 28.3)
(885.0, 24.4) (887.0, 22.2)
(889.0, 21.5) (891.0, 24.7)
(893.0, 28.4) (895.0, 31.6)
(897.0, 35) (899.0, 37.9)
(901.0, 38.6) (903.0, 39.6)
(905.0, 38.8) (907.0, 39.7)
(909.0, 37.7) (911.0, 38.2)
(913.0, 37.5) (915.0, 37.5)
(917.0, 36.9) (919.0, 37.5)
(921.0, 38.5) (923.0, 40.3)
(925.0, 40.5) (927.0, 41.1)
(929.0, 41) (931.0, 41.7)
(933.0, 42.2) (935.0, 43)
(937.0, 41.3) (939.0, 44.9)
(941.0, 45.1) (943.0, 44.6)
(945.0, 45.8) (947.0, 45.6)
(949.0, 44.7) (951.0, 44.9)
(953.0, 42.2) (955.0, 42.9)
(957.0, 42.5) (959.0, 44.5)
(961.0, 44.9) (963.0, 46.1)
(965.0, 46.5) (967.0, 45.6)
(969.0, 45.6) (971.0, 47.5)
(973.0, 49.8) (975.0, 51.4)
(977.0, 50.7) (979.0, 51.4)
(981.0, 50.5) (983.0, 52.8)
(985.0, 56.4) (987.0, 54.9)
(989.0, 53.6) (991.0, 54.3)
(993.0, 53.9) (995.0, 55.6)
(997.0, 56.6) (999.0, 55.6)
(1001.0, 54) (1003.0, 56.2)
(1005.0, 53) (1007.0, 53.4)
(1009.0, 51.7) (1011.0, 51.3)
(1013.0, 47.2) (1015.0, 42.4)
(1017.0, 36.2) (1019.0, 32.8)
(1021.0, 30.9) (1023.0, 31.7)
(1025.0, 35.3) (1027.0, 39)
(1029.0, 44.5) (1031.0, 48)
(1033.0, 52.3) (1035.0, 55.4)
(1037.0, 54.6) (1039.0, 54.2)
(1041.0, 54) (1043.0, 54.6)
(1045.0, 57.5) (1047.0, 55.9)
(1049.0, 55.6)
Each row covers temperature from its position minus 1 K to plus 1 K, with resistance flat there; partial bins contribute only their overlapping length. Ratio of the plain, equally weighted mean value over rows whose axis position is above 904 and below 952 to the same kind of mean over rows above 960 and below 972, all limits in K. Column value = 0.90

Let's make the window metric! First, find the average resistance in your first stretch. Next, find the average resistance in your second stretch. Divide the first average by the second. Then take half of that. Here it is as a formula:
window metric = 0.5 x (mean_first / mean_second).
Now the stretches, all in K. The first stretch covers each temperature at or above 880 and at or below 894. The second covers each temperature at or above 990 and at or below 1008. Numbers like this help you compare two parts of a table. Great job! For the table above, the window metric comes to 0.24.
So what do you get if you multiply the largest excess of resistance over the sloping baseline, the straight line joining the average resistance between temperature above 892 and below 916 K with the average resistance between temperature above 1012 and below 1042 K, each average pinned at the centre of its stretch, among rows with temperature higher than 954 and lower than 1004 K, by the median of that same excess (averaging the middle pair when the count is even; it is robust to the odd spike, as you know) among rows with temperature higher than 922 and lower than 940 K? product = 46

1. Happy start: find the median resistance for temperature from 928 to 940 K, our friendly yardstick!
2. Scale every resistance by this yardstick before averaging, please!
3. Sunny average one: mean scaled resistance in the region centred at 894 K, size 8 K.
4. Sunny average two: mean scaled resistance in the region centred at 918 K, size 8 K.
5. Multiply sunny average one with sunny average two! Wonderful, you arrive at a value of 0.64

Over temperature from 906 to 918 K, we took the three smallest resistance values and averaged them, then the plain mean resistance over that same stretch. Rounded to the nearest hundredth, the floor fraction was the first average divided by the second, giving 0.98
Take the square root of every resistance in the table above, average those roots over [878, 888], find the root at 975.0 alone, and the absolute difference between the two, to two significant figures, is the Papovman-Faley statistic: 1.8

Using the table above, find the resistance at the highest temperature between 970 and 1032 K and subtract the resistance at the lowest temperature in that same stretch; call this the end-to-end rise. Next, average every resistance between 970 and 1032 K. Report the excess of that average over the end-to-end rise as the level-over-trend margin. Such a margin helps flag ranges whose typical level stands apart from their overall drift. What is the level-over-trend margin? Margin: 48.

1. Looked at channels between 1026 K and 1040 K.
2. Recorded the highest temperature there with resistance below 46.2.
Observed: 1029.0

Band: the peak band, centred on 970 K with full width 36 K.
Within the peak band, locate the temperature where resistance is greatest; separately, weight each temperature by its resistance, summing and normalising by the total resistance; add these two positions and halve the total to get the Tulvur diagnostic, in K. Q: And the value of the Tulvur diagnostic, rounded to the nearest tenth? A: 977.9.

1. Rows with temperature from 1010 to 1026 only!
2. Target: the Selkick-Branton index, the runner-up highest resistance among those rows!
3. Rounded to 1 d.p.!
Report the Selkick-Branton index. 47.2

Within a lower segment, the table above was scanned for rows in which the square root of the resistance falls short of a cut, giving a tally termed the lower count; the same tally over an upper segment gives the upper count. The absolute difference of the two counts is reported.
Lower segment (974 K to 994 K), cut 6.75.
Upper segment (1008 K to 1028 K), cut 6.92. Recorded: 8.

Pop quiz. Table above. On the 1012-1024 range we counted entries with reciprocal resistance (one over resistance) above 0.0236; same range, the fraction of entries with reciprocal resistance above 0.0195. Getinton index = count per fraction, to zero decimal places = 4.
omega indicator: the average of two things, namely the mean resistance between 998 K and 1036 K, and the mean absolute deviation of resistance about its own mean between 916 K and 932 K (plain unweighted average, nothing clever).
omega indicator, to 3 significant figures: 23.7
